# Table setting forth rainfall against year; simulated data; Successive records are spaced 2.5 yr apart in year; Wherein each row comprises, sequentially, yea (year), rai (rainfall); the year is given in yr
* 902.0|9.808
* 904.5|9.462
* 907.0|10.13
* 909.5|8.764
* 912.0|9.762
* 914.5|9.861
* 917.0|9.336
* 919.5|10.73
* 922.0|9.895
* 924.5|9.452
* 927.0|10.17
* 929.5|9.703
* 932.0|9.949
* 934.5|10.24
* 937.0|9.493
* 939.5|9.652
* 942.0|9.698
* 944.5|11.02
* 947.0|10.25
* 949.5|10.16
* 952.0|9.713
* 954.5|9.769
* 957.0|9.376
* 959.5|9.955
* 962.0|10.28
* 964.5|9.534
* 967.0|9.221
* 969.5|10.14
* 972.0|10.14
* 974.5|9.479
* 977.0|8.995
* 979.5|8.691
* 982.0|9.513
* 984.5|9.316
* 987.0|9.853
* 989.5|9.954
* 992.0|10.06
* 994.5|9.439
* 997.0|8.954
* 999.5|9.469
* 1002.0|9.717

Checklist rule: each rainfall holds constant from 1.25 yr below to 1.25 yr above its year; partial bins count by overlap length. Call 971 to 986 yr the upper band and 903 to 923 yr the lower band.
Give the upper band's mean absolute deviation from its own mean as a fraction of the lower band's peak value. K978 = 0.033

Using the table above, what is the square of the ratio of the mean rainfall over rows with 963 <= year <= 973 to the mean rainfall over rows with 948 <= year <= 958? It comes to 1.00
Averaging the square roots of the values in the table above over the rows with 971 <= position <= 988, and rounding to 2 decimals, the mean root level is 3.07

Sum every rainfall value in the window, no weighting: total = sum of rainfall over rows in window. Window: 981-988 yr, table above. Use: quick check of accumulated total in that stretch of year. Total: 29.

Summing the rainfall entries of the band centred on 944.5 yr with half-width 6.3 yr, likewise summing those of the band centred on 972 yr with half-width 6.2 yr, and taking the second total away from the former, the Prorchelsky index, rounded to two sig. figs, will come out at 2.8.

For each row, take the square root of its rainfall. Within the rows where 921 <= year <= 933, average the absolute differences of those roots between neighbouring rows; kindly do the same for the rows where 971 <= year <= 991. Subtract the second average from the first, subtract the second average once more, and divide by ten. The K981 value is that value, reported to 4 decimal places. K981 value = -0.0070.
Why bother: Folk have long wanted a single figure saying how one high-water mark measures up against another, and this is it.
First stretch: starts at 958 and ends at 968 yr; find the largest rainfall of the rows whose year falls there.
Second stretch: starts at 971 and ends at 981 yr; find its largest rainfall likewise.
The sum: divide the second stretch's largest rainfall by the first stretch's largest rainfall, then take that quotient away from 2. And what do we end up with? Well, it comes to 1.01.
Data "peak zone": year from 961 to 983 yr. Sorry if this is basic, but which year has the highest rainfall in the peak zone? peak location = 962.0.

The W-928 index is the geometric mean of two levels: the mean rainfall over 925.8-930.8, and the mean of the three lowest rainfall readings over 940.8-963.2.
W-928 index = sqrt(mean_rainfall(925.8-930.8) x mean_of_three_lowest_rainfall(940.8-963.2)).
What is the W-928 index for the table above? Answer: 9.76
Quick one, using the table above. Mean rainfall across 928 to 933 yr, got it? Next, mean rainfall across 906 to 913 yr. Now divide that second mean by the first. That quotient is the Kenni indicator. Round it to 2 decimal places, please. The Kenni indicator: 0.97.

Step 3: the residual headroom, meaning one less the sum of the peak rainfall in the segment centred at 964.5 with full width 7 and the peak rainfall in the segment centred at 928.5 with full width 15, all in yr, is -19.5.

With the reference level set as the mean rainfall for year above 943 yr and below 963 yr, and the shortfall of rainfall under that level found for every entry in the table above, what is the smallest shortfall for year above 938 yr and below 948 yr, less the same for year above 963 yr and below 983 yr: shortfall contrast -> -0.9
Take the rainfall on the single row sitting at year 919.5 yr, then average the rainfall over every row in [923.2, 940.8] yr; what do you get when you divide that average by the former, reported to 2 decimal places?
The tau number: 0.91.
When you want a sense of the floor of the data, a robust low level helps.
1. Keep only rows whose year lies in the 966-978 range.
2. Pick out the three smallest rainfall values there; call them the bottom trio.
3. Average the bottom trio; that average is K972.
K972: 9.2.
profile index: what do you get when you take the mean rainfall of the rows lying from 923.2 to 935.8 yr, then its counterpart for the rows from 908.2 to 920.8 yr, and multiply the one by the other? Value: 96.0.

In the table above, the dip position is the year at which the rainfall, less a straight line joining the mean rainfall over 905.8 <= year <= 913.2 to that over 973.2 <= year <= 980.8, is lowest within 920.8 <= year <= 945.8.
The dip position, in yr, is 924.5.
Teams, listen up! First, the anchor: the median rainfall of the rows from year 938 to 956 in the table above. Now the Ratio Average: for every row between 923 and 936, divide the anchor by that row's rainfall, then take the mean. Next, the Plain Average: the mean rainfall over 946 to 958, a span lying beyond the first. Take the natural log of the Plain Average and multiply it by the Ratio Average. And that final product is 2.26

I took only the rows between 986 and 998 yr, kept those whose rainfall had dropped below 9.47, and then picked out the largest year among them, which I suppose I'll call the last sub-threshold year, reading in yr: 997.0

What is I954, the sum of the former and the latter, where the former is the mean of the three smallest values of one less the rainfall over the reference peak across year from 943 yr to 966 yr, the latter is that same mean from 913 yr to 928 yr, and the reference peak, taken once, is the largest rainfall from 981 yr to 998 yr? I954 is -0.066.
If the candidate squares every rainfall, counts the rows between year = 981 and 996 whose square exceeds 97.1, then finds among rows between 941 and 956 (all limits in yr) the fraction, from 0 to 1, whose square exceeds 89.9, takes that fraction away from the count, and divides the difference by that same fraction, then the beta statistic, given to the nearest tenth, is 1.0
